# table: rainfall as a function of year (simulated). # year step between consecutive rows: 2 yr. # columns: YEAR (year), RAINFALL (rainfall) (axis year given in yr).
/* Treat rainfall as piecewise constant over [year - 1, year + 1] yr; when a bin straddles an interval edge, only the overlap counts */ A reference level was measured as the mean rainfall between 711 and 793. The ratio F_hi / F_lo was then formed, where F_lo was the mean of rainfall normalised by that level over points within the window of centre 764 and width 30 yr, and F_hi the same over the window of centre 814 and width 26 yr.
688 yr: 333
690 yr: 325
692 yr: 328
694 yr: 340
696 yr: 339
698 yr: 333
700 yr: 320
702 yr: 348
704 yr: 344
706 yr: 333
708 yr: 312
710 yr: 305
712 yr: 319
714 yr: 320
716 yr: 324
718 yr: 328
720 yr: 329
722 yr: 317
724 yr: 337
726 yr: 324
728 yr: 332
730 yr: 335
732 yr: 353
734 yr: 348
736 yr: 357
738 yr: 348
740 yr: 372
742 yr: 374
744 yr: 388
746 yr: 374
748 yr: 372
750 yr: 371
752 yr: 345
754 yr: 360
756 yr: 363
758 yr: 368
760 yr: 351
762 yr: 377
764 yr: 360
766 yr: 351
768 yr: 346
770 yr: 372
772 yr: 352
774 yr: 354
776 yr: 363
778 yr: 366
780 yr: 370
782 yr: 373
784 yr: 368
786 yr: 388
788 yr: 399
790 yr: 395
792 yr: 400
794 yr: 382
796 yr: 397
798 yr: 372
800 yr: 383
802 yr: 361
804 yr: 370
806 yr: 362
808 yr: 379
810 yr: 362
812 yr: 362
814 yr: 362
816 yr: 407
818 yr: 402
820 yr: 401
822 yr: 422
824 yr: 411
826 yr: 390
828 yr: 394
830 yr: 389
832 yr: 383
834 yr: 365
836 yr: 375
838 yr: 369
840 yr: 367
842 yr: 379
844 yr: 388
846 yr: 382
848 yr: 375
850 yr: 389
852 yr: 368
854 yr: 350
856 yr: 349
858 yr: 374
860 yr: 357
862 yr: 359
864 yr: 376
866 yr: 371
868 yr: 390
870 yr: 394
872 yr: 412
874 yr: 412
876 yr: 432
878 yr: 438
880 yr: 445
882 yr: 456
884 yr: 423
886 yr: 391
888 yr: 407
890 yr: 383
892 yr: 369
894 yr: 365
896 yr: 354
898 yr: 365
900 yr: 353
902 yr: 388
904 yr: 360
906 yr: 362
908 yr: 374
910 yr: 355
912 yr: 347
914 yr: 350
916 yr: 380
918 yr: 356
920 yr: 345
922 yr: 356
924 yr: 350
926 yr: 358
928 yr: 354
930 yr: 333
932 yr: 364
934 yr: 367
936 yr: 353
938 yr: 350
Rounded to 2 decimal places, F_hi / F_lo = 1.07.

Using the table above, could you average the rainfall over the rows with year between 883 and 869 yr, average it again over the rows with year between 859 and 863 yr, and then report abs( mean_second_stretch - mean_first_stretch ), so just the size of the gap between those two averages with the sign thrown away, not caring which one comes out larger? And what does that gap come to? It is 69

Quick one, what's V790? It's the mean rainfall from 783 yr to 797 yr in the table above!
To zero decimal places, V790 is 390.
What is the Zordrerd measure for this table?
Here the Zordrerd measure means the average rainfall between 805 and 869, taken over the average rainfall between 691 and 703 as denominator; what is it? 1.13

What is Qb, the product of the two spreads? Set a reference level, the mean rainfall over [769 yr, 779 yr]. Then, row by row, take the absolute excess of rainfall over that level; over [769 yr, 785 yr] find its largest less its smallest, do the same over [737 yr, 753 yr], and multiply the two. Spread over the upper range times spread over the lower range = 170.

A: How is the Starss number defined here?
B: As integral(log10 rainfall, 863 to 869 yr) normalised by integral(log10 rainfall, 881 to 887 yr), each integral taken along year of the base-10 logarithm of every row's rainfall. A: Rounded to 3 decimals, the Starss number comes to 0.982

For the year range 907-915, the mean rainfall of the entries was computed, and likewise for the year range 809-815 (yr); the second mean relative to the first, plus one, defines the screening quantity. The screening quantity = 2.02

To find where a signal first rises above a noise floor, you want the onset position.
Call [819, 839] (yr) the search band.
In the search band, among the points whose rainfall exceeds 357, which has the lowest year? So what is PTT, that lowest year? 820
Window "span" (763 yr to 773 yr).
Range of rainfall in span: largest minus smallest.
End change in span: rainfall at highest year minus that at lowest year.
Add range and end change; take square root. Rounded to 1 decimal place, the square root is 4.2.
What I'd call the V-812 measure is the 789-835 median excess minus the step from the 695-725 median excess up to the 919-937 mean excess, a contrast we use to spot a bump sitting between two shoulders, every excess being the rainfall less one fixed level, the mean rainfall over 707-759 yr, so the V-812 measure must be 12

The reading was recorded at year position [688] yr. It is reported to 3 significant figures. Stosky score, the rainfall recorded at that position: 333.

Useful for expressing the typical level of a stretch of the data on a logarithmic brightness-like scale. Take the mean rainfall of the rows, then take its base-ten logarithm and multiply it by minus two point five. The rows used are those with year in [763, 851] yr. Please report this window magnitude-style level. -6.44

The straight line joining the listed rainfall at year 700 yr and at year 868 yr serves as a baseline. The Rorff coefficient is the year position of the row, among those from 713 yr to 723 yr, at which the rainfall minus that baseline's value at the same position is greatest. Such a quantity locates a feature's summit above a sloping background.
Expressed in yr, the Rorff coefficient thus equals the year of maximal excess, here 720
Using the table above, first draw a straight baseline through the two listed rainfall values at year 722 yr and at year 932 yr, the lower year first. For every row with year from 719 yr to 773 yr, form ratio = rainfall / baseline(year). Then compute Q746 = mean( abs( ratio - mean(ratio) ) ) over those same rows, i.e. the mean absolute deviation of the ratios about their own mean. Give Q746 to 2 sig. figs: 0.042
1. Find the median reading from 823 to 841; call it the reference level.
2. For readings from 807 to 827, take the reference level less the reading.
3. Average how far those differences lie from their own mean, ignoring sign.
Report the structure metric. 18.8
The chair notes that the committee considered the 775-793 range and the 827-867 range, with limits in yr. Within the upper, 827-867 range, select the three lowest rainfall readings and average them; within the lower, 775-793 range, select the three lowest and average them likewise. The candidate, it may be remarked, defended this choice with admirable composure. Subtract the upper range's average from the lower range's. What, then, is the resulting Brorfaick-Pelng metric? 14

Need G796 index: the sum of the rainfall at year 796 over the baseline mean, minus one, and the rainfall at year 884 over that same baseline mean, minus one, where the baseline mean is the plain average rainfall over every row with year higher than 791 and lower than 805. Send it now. 0.2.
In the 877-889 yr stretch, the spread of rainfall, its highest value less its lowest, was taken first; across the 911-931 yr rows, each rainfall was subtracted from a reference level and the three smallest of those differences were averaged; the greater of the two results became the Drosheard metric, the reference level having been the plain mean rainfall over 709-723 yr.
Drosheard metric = 65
